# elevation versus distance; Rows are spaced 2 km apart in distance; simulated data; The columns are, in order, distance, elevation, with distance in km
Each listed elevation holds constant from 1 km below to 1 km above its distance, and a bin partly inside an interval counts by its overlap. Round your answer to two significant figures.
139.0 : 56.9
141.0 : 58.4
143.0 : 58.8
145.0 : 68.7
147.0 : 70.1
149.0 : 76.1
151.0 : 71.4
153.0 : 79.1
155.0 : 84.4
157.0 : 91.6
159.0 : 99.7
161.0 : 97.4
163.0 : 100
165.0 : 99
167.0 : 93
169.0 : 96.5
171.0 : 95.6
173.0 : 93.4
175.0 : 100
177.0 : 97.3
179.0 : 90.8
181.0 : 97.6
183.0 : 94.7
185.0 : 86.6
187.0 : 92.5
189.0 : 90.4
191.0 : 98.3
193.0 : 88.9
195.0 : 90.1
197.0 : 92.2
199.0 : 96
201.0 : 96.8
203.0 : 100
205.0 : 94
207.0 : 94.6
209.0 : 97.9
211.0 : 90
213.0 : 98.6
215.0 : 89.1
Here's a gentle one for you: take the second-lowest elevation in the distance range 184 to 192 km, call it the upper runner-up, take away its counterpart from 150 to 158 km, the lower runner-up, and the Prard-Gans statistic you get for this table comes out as 11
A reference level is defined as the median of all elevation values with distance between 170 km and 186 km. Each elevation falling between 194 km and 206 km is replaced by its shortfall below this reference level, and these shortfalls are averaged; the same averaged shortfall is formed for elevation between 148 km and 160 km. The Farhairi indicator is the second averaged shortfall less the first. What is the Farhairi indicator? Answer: 11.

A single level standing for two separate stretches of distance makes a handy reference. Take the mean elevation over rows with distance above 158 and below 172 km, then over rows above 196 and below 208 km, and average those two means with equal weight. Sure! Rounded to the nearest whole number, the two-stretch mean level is 96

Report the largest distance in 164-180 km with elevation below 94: 179.0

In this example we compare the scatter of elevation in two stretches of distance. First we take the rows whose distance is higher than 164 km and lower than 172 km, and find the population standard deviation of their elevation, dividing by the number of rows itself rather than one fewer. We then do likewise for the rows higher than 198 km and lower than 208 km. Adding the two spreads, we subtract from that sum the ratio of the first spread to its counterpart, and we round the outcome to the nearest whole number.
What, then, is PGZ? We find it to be 3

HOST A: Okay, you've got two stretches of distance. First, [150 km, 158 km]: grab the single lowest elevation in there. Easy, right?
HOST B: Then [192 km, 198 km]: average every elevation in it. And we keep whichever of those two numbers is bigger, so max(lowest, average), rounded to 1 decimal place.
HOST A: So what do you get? 90.4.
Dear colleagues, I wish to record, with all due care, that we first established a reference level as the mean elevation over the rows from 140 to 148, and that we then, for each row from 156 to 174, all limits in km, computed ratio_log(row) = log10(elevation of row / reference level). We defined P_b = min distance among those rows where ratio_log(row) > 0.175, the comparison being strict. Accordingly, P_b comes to 159.0 km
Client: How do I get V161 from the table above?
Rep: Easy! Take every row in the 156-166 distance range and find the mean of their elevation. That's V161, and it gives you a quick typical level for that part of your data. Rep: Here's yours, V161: 98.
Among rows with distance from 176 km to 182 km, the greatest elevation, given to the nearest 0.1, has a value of 97.6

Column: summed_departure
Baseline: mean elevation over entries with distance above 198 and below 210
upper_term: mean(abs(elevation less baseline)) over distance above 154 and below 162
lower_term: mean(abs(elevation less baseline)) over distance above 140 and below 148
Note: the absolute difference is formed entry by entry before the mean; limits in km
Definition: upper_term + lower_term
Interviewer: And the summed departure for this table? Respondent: 38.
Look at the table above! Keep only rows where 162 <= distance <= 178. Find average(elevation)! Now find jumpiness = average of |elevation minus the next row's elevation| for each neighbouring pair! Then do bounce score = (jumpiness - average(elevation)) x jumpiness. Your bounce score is -306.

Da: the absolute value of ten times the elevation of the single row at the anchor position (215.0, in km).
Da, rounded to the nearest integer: 891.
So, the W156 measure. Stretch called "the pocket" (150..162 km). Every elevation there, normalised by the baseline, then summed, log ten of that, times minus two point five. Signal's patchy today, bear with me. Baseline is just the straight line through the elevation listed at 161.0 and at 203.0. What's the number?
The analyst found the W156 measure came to -1.83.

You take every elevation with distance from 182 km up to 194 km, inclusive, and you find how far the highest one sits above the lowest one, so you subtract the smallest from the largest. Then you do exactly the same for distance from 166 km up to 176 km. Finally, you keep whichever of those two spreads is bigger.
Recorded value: 12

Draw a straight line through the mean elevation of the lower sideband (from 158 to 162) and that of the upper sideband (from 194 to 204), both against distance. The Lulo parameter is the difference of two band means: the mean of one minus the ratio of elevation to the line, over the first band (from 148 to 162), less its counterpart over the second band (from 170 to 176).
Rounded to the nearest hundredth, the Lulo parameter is 0.12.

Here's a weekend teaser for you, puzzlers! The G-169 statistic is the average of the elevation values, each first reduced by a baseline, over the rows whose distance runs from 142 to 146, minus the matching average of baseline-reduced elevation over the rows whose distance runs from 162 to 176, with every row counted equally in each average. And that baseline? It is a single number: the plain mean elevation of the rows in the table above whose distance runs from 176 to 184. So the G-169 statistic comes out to -33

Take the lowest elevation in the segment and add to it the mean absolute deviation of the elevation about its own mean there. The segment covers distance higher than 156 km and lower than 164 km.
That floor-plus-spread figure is 94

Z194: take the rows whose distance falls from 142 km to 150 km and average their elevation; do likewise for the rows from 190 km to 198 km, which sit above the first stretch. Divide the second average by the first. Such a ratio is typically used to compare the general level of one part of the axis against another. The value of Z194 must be 1.35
